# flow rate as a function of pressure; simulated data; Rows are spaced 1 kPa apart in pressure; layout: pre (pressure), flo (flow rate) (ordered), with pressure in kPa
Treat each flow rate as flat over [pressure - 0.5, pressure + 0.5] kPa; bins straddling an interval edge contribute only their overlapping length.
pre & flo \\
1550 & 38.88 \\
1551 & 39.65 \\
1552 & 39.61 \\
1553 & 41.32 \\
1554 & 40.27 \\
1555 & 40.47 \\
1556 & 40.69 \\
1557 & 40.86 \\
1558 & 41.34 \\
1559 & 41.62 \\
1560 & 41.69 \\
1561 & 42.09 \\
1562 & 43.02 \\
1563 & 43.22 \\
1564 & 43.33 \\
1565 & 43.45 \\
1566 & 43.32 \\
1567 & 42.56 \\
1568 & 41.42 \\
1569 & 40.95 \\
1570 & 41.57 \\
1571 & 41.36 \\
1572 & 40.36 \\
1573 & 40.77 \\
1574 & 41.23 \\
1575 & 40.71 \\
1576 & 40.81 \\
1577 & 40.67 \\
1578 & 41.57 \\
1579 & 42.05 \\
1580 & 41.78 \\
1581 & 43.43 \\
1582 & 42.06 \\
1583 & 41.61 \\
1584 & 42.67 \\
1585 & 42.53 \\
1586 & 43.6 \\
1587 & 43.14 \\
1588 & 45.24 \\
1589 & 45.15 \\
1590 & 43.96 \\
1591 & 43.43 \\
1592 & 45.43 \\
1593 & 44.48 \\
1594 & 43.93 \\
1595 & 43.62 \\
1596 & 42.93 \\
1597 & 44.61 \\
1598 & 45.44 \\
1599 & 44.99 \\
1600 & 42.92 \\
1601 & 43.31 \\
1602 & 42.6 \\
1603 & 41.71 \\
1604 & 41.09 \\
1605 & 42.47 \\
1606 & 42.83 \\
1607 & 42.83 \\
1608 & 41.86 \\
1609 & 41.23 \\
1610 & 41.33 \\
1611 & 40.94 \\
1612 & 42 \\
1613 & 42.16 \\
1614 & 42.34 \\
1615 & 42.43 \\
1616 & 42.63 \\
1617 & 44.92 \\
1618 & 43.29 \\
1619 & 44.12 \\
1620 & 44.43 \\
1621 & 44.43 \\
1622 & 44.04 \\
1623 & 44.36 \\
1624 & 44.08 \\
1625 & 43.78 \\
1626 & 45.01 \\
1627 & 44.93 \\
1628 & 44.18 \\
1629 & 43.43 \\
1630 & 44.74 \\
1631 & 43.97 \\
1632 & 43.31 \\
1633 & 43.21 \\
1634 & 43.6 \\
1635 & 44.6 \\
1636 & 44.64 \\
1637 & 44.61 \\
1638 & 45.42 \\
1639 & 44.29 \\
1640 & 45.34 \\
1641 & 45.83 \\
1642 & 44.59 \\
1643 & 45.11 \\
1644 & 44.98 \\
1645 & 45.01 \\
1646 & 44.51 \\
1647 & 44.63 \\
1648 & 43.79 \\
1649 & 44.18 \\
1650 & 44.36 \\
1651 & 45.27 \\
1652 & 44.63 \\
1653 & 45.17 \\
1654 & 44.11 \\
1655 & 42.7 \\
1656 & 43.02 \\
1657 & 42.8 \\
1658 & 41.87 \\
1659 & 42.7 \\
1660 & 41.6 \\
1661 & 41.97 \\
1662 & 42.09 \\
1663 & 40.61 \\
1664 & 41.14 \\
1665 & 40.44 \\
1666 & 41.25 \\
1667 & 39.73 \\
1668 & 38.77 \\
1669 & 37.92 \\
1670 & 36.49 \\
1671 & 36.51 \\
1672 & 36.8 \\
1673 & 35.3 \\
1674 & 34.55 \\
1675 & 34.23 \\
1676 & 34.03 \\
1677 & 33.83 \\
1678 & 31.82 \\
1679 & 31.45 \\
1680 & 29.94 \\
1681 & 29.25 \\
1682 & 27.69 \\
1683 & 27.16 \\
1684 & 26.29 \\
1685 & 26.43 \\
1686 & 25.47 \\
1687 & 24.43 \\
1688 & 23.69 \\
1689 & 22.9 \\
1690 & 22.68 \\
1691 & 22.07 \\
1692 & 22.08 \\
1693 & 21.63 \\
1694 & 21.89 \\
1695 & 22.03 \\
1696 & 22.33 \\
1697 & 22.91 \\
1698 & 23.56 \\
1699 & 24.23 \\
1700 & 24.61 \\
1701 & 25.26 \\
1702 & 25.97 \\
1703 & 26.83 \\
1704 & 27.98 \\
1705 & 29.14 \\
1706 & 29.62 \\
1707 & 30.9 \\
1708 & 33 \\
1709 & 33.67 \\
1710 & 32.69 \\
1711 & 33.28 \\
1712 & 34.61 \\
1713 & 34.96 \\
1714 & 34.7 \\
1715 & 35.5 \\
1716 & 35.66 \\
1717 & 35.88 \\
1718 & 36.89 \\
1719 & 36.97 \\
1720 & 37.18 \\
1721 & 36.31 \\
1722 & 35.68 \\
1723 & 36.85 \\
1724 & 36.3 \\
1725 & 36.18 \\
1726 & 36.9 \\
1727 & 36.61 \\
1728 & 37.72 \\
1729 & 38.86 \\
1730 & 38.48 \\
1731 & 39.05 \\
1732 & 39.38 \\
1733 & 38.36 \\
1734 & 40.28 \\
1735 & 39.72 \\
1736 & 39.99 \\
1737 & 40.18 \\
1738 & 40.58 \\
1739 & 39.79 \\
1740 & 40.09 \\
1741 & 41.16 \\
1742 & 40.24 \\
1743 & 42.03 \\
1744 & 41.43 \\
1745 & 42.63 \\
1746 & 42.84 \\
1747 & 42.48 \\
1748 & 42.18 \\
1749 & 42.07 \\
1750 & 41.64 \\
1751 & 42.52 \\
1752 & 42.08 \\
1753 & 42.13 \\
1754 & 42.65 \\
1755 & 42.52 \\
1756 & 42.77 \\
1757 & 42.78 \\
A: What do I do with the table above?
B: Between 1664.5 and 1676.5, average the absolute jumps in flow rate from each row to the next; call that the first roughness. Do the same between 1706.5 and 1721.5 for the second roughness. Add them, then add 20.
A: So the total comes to 21.5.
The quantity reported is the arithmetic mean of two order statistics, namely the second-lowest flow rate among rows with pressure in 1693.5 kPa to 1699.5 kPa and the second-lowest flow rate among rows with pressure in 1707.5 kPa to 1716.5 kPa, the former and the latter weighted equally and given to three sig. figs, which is 27.5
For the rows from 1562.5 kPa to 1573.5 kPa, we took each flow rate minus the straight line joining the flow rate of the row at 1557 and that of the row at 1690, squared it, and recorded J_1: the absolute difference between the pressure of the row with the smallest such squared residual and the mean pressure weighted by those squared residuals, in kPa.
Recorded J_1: 5.3 kPa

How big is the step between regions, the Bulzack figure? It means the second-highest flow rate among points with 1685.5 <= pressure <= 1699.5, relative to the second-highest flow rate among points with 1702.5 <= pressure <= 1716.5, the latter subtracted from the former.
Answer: -11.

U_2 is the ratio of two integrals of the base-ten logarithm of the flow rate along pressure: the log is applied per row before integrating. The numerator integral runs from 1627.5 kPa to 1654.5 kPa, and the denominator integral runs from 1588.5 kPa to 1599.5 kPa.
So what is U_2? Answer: 2.5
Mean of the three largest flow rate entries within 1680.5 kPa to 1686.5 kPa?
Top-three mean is 28.0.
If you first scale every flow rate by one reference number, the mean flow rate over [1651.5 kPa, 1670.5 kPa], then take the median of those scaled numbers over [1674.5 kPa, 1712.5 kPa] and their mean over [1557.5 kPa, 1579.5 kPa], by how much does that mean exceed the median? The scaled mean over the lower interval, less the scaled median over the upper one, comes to 0.36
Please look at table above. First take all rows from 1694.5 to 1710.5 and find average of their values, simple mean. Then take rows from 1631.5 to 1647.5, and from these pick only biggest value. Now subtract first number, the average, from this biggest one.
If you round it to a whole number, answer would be 19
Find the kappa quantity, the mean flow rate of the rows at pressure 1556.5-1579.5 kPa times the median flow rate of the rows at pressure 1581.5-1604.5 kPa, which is 1813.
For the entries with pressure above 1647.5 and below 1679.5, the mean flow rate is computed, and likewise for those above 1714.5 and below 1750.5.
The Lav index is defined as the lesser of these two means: 39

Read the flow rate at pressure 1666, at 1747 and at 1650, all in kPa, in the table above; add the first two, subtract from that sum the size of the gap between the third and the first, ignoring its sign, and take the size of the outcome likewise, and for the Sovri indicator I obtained 81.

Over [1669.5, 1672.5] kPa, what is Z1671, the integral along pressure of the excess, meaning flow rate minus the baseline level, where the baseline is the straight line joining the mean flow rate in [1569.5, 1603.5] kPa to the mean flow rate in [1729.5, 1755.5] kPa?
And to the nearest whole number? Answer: -16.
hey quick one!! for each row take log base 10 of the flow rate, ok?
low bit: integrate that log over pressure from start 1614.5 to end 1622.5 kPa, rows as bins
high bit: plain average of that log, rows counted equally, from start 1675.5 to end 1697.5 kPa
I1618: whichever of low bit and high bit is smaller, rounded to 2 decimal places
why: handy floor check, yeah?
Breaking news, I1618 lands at 1.41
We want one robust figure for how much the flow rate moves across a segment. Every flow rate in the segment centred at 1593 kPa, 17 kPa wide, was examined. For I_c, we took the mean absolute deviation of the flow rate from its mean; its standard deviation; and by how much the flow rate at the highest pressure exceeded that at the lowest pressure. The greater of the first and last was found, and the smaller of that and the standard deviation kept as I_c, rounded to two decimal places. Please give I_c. 0.83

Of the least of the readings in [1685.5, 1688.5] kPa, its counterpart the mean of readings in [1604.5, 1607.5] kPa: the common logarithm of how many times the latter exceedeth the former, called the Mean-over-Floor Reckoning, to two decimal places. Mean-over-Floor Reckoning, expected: 0.26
